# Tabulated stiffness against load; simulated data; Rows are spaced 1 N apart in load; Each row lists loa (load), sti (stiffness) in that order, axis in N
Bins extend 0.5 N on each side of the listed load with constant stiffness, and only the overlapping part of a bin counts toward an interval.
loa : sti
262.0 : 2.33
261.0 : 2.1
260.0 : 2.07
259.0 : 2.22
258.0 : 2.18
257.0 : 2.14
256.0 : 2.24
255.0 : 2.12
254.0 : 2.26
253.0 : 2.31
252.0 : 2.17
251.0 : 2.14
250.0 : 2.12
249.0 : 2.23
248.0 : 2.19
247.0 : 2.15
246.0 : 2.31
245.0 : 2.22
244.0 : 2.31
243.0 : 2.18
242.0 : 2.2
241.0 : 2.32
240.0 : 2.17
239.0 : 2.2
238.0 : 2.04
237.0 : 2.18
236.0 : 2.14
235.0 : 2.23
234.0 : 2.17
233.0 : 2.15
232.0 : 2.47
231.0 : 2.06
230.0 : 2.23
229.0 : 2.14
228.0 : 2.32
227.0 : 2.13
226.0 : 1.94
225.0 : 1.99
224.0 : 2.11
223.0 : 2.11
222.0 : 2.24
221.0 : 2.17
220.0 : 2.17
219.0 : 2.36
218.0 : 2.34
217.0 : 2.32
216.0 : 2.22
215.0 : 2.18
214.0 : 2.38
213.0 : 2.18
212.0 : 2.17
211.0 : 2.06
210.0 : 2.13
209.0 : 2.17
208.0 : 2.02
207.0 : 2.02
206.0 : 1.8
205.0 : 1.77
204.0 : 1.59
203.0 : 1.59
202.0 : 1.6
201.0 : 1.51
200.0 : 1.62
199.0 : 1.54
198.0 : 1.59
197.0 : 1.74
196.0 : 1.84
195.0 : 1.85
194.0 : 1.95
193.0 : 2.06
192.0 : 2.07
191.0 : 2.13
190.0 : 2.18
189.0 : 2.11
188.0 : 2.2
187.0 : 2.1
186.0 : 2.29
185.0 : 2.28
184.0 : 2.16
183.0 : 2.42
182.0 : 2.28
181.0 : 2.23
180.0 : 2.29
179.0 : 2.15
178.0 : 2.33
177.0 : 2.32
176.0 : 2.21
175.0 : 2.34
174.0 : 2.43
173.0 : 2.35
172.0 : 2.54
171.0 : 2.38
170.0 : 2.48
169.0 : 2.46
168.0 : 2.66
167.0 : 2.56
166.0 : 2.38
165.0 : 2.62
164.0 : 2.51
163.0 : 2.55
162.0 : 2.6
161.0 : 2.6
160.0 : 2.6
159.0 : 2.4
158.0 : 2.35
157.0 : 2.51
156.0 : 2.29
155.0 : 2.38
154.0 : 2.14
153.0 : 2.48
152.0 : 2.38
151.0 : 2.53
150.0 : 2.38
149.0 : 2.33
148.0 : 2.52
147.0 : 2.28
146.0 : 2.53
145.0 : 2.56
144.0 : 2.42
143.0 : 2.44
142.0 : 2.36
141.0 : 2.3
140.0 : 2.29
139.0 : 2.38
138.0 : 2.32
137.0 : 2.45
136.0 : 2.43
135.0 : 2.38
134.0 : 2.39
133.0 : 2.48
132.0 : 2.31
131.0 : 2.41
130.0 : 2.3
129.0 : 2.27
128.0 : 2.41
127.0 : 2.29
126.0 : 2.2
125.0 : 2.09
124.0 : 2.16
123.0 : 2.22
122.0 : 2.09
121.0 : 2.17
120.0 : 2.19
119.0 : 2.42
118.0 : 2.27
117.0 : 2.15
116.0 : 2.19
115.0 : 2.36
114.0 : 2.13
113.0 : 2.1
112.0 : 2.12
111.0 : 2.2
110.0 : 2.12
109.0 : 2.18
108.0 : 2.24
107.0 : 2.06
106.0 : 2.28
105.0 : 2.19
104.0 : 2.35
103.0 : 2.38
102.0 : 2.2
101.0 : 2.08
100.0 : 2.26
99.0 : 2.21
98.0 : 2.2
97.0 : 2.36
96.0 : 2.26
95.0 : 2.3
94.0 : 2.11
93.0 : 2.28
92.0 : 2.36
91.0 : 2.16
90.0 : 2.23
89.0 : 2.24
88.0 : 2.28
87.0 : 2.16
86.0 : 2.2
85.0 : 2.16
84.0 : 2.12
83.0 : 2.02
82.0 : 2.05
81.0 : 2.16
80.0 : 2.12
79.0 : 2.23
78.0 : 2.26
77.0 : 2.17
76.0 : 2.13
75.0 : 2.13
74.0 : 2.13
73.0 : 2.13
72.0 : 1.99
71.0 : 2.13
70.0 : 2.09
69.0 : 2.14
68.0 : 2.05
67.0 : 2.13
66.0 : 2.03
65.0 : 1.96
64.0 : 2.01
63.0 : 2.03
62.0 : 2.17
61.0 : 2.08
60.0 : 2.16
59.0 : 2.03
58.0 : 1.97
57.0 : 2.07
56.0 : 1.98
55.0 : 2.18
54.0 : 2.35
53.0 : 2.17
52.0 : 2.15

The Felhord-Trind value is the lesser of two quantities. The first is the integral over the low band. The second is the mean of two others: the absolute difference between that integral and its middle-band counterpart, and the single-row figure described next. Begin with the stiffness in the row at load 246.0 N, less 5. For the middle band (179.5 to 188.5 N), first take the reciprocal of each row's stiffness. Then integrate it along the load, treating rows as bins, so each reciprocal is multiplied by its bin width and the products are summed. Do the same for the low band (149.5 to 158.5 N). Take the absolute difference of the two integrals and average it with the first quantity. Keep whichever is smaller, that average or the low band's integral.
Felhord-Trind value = -1.24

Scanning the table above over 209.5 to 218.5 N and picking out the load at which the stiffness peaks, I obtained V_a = 214.0 N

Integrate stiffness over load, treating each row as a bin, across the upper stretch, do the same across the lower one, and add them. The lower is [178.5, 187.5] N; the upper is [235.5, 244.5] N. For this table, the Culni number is 39.9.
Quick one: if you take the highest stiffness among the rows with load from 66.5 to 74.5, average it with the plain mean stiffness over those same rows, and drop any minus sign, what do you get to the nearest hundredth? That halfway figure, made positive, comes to 2.12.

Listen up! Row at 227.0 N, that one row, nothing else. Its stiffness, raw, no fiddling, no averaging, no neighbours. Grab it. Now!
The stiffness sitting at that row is 2.13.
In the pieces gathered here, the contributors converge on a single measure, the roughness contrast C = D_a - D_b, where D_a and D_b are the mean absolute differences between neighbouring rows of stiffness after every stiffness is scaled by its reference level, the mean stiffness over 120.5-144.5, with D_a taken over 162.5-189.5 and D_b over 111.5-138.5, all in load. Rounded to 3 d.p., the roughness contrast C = 0.010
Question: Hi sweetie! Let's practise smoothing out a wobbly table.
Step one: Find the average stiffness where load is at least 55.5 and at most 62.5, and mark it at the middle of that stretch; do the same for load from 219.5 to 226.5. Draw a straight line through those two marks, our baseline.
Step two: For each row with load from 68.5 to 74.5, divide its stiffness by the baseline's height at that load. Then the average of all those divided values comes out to 1.02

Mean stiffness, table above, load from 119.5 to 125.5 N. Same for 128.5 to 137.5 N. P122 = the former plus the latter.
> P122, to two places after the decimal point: 4.53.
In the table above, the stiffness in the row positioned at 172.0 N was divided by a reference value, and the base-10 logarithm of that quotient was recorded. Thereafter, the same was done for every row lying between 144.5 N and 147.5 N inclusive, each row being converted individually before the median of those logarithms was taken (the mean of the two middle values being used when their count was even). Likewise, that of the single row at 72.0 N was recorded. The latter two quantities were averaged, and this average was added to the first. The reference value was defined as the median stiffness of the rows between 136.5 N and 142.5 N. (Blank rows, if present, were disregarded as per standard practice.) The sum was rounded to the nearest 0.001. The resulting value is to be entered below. 0.017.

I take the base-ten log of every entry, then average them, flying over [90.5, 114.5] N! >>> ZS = 0.345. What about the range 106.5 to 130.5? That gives 0.343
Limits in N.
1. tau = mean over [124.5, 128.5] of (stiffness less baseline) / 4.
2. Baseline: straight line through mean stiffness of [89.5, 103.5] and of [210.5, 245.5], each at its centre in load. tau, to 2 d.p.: 0.00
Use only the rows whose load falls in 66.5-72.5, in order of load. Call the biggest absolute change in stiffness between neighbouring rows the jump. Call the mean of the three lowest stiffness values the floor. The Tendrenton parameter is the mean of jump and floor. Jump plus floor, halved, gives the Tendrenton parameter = 1.09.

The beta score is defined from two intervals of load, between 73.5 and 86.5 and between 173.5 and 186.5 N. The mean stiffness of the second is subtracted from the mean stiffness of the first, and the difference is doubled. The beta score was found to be -0.28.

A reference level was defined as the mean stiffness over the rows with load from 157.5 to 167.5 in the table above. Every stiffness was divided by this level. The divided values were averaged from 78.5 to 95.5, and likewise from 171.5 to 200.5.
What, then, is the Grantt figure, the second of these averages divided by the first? 0.97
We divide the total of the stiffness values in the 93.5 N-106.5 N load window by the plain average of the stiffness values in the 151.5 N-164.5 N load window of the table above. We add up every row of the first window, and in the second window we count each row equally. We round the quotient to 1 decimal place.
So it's 11.9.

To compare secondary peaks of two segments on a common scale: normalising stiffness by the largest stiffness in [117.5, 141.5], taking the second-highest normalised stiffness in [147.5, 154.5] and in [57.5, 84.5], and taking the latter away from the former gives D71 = 0.12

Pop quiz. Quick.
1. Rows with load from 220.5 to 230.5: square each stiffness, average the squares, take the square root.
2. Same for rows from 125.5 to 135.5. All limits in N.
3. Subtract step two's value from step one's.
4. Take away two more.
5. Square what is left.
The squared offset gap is 4.86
